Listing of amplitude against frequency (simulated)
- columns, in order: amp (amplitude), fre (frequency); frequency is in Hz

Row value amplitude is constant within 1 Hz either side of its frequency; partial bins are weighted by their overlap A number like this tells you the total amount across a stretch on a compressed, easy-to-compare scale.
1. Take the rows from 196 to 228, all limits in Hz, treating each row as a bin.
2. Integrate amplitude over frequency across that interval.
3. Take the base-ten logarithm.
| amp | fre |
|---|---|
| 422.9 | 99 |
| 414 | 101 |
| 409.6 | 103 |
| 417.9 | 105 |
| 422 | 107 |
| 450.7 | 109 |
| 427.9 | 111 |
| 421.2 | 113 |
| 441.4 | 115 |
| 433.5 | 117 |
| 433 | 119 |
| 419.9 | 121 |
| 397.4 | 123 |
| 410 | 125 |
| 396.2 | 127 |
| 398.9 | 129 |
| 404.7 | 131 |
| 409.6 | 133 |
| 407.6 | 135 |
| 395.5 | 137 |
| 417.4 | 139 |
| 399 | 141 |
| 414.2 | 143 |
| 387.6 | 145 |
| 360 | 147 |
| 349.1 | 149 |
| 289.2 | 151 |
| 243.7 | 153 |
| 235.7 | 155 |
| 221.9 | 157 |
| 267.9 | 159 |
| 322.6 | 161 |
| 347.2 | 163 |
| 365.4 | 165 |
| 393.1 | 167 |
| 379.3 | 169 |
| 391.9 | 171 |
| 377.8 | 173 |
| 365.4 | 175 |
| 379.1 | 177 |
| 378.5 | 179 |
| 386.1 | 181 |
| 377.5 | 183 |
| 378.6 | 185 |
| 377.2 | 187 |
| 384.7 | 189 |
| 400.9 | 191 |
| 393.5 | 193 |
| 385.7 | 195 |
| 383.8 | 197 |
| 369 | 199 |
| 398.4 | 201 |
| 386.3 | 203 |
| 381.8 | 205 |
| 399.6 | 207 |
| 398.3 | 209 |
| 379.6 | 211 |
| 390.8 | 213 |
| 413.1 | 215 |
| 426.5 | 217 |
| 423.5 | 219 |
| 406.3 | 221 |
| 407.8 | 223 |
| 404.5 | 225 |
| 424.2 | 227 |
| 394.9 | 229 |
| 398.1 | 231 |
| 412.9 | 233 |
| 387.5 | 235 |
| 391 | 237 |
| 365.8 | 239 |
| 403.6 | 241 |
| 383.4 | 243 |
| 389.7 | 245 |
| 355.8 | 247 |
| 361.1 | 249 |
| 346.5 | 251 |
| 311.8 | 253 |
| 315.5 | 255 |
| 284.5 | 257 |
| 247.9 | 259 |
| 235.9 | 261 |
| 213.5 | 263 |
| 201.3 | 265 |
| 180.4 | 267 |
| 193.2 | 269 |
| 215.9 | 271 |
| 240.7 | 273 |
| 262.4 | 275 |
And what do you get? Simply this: 4.1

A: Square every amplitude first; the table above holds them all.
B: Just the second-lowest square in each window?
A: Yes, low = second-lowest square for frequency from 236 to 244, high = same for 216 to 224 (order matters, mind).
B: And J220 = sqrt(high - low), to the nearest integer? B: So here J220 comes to 139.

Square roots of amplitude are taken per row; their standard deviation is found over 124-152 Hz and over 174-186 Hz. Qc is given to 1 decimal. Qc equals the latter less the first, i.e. -0.7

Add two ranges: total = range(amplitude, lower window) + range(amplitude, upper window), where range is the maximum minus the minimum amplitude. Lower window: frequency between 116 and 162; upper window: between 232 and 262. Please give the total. 389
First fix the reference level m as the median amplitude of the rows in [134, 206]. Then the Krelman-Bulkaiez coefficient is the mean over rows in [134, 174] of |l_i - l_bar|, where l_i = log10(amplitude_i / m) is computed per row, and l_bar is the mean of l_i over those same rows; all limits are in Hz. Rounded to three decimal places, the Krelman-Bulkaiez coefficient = 0.070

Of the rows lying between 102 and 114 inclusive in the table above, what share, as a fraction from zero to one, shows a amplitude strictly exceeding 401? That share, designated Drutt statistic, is 1.0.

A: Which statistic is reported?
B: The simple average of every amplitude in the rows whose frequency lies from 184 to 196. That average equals 387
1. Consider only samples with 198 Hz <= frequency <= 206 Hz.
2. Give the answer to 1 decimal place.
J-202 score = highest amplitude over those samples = 398.4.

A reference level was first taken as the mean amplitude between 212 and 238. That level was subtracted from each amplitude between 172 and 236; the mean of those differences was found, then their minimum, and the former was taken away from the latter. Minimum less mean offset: -27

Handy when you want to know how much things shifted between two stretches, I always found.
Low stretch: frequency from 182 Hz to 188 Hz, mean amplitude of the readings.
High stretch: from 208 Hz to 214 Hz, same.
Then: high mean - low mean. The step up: 12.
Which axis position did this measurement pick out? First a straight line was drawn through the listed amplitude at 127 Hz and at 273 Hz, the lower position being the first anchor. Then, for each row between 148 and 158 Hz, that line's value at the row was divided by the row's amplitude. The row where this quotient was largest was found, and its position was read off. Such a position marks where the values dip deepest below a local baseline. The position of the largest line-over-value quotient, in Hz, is 157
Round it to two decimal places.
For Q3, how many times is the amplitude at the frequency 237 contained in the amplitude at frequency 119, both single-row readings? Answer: 1.11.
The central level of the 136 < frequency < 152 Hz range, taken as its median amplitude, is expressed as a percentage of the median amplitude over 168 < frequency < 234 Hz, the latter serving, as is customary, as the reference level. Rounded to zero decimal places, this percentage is 100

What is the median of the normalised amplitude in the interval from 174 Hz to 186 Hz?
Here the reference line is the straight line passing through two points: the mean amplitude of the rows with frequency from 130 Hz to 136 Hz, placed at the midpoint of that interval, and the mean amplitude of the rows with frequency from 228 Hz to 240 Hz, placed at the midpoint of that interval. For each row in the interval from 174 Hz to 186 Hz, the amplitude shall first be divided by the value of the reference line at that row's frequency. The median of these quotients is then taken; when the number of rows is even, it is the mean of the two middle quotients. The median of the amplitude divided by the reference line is 0.95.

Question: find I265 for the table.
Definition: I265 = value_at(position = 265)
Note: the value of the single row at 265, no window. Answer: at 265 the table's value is 201.3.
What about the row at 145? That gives 387.6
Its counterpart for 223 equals 407.8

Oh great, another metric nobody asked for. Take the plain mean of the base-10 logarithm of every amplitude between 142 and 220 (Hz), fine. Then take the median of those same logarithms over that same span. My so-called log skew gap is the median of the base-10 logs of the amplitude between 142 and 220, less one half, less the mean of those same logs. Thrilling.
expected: -0.480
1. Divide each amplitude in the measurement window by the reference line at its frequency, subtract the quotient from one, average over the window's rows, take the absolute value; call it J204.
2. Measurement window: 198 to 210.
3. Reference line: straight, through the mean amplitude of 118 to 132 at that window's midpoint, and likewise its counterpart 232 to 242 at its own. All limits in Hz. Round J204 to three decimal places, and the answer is 0.020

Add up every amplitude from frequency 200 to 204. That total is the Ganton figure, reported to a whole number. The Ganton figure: 785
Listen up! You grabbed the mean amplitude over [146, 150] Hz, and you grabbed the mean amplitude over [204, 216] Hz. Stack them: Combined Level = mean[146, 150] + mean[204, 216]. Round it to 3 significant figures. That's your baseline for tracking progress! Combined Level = 748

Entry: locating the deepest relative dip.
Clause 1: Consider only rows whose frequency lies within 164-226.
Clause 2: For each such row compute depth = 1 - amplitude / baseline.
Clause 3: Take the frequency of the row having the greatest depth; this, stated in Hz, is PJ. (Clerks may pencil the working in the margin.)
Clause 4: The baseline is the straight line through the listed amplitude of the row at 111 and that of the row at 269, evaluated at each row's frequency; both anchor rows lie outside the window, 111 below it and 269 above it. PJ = 165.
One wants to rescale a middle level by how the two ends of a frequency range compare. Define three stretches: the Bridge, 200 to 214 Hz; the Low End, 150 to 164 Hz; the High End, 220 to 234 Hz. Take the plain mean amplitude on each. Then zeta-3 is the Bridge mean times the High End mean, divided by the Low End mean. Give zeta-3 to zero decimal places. 577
